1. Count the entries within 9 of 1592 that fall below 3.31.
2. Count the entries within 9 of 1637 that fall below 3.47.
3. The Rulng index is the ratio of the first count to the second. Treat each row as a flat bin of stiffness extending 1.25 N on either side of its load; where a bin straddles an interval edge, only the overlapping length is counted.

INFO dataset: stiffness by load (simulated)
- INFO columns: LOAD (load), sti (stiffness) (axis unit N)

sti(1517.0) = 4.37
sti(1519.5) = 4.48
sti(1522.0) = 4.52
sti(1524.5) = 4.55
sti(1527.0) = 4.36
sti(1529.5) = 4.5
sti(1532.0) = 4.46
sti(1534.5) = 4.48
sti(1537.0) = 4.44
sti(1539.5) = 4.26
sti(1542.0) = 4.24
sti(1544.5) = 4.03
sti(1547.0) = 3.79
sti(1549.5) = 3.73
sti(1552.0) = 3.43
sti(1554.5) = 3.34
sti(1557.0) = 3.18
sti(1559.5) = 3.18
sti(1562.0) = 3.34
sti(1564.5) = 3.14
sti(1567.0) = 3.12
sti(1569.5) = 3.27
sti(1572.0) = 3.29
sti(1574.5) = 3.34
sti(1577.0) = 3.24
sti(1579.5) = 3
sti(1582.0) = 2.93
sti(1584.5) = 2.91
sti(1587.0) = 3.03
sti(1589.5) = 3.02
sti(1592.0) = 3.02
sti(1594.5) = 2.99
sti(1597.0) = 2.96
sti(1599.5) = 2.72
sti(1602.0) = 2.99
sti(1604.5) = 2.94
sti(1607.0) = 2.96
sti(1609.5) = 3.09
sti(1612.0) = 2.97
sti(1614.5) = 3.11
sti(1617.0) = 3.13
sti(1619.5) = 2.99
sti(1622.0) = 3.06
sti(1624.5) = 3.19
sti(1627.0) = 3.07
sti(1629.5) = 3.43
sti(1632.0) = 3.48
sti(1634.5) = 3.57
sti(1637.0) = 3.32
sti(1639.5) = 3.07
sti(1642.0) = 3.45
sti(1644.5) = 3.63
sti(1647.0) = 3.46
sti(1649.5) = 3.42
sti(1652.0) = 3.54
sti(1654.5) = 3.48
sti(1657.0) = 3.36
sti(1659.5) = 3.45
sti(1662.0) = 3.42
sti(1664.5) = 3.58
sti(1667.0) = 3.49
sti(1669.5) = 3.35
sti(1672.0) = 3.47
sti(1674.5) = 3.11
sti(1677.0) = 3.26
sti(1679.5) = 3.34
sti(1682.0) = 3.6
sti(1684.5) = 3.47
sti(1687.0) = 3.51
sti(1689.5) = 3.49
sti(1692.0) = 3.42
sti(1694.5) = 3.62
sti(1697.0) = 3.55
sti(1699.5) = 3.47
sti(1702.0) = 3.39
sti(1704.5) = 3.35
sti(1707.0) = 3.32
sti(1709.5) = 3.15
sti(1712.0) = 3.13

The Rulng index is 1.75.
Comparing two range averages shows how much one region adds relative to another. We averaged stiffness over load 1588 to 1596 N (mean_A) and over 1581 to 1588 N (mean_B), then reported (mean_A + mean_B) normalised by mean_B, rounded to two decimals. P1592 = 2.02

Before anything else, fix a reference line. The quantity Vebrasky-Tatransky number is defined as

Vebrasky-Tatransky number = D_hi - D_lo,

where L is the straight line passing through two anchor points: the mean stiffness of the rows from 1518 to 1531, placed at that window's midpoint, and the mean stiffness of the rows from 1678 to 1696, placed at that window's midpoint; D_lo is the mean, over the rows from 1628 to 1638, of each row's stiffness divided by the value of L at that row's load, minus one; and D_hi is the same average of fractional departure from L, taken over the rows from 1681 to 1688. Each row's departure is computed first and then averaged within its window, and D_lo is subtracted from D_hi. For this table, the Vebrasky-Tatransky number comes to 0.10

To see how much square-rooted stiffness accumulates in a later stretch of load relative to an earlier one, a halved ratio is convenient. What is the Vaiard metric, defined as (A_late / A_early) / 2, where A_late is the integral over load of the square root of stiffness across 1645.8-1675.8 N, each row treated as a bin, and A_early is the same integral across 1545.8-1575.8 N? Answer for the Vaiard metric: 0.51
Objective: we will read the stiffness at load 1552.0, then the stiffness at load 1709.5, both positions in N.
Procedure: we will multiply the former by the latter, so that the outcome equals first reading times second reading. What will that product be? 11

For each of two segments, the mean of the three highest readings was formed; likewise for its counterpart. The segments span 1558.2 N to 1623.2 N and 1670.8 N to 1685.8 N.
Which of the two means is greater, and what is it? 3.51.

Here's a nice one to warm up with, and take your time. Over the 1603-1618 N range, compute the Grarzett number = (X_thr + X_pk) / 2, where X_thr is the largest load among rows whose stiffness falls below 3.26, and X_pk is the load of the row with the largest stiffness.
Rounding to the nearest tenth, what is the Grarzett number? 1617.0 N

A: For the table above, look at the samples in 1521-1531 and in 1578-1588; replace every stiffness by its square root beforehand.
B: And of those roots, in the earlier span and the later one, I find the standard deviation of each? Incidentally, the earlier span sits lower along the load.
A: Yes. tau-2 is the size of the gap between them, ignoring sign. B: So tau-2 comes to 0.00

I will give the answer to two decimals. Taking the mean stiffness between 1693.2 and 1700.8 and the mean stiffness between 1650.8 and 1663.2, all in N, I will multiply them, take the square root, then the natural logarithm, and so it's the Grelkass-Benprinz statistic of 1.25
